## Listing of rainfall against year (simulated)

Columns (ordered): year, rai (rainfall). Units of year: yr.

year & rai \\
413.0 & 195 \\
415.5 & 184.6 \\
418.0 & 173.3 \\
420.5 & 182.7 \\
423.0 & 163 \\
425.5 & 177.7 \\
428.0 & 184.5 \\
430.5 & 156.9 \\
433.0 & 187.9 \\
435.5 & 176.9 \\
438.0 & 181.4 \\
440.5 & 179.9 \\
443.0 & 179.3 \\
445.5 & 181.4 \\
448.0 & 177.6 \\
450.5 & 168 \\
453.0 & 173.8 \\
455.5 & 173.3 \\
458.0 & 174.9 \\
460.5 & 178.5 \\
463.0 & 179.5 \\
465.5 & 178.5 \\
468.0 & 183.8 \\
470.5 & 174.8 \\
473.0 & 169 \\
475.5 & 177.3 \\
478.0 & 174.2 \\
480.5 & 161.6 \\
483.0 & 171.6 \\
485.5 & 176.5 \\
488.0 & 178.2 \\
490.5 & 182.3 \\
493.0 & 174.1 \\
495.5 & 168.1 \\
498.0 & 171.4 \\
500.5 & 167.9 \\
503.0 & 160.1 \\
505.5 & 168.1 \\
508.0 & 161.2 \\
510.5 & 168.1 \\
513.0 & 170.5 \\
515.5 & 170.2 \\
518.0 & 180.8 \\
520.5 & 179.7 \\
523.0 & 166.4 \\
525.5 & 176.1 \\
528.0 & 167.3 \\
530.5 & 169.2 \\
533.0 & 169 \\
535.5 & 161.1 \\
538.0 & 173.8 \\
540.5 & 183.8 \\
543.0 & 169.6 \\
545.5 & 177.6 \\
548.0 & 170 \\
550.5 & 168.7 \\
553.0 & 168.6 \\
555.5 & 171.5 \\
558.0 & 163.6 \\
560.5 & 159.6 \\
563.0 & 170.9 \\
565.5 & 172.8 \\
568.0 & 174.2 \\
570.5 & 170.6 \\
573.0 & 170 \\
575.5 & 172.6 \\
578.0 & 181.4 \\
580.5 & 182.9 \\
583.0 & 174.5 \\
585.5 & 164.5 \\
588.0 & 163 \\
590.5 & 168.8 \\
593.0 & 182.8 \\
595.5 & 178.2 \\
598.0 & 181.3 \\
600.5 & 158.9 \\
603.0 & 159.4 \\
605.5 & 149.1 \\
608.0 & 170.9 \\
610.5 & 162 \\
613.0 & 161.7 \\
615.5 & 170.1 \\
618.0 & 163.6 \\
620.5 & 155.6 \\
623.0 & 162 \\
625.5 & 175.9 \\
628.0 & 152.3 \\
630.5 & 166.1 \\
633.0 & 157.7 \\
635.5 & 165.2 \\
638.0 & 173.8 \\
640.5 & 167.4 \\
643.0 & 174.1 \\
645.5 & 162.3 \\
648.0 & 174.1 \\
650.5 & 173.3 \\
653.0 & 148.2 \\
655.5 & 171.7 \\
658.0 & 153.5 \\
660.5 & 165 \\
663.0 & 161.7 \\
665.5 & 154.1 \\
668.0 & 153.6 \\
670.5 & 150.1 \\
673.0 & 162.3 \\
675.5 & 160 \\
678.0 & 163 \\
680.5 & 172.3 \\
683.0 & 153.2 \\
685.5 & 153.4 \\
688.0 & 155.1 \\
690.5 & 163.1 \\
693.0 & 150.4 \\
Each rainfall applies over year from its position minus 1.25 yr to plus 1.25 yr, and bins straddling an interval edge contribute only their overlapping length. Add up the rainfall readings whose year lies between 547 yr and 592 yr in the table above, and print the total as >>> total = 3068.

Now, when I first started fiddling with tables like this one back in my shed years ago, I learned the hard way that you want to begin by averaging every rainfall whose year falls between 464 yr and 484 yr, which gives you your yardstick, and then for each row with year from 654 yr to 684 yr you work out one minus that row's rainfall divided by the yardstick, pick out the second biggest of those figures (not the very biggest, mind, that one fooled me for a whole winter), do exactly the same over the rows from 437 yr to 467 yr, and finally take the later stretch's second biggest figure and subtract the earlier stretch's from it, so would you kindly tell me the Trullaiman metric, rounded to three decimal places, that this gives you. 0.116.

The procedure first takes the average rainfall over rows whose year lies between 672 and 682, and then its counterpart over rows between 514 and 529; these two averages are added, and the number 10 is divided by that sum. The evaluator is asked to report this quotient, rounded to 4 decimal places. 0.0296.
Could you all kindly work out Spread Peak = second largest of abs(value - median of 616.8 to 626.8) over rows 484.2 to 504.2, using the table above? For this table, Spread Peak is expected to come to 15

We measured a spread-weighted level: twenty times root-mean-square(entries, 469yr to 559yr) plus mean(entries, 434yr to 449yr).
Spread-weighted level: 3605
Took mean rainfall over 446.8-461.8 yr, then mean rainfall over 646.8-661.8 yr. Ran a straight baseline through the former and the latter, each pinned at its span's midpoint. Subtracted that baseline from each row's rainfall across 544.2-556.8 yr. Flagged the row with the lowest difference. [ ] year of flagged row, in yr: 550.5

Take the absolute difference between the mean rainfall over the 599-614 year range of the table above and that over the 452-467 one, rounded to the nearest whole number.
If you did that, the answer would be 16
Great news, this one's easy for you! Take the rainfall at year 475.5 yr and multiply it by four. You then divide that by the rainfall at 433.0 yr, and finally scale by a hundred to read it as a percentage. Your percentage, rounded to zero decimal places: 377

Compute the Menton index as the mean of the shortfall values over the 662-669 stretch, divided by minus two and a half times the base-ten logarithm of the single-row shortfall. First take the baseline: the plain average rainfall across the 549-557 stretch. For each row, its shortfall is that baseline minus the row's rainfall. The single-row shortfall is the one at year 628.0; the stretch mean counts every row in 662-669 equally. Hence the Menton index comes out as -4.2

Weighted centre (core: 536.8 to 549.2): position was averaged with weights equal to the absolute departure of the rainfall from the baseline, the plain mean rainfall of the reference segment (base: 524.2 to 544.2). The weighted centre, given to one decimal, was 542.1 yr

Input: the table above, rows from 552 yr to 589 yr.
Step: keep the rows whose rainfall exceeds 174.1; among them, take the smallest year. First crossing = 568.0 yr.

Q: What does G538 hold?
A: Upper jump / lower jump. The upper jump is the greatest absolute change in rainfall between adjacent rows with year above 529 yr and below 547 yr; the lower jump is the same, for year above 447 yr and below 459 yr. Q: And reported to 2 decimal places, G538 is 1.48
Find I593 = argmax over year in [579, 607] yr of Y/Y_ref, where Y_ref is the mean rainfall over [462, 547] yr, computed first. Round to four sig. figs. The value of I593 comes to 580.5 yr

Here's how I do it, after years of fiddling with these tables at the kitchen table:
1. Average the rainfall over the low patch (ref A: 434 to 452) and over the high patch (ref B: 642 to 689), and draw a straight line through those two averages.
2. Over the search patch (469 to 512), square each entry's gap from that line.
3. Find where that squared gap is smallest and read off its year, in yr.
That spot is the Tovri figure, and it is 493.0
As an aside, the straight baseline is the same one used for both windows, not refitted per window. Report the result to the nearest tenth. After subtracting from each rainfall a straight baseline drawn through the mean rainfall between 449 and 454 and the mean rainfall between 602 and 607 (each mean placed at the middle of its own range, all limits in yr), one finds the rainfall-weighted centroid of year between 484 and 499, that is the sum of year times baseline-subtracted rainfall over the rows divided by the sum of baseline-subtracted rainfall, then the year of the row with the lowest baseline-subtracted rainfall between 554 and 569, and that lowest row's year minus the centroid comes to 70.1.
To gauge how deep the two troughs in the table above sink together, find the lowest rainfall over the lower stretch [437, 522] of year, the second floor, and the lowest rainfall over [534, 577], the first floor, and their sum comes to 320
